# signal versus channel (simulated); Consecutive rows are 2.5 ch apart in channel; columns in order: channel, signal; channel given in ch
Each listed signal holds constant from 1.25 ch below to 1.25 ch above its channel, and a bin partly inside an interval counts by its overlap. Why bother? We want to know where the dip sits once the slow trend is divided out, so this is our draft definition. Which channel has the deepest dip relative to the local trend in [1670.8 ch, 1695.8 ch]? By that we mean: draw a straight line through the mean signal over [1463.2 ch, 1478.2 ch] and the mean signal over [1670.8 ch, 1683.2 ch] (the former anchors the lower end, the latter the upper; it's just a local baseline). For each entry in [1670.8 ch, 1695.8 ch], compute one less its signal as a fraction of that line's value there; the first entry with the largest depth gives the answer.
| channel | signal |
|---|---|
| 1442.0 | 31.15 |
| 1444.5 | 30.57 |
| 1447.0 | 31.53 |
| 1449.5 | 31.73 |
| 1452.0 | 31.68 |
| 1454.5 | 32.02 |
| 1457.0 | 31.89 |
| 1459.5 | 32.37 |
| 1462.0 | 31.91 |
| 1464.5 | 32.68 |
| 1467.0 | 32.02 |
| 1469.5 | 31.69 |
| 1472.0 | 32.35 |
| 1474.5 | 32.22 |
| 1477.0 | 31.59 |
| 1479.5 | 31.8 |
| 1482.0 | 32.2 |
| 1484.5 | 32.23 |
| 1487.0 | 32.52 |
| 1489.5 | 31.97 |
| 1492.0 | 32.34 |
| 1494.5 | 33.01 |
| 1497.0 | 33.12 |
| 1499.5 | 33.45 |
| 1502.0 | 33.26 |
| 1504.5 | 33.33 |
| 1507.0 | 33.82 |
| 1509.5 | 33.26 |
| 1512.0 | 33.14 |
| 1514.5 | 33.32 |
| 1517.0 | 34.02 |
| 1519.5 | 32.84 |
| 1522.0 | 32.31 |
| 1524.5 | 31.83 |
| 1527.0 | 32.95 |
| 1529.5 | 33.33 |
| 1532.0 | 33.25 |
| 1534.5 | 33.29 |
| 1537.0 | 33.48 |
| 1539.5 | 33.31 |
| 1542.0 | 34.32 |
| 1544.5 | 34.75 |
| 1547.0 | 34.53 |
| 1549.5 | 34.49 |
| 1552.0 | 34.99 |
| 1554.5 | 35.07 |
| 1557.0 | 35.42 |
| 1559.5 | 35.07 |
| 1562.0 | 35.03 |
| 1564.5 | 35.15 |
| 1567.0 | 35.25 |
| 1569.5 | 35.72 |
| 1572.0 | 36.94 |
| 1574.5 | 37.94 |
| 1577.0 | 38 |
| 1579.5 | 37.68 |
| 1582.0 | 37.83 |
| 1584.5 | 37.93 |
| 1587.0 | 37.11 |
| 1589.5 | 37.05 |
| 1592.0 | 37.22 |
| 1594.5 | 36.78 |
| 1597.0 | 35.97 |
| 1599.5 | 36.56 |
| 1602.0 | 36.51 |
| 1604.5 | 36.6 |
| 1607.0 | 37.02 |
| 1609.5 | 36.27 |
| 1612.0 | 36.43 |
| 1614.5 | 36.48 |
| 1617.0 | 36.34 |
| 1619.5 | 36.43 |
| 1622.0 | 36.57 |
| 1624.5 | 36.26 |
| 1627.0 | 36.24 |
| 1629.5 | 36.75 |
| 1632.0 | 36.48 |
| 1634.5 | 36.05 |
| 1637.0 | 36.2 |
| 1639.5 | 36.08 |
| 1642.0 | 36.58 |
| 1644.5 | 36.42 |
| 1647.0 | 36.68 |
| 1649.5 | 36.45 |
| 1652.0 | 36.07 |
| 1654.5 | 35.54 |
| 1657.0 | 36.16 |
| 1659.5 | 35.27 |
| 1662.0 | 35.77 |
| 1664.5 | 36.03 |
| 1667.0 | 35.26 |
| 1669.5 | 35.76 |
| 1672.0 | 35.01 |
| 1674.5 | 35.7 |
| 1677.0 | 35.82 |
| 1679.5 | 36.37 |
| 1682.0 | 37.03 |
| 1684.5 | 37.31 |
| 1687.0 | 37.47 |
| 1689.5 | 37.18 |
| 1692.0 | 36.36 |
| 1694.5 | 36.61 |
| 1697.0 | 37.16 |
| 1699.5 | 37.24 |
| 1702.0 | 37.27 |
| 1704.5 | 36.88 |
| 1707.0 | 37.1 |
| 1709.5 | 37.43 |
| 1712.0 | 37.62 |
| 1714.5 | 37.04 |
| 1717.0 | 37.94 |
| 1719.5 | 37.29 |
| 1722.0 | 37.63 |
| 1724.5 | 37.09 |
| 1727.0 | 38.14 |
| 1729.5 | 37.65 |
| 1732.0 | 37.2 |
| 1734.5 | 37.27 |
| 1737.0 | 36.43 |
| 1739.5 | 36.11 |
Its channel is 1672.0 ch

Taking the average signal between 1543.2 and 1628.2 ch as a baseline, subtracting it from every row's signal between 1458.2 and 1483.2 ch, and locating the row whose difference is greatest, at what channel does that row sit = 1464.5 ch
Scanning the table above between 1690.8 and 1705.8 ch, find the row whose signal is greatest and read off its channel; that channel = 1702.0 ch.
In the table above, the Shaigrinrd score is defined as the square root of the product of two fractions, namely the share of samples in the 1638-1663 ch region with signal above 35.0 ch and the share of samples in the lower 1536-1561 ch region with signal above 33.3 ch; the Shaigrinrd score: 1.00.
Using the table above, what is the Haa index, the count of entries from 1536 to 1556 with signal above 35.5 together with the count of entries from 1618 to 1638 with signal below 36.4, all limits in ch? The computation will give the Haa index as 4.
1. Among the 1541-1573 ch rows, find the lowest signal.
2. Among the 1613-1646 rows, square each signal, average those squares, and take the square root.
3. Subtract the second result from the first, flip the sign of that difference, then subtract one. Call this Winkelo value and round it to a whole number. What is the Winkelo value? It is 1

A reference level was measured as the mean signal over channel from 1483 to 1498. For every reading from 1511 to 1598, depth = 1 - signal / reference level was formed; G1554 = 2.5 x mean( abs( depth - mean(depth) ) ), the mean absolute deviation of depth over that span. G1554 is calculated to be 0.114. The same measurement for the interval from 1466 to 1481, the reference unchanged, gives 0.019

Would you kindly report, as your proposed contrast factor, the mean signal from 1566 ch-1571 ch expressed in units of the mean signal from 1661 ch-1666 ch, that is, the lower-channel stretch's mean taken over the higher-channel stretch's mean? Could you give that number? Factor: 0.99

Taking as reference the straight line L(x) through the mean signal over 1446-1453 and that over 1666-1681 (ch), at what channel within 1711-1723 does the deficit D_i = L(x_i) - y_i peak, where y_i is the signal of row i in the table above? 1714.5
